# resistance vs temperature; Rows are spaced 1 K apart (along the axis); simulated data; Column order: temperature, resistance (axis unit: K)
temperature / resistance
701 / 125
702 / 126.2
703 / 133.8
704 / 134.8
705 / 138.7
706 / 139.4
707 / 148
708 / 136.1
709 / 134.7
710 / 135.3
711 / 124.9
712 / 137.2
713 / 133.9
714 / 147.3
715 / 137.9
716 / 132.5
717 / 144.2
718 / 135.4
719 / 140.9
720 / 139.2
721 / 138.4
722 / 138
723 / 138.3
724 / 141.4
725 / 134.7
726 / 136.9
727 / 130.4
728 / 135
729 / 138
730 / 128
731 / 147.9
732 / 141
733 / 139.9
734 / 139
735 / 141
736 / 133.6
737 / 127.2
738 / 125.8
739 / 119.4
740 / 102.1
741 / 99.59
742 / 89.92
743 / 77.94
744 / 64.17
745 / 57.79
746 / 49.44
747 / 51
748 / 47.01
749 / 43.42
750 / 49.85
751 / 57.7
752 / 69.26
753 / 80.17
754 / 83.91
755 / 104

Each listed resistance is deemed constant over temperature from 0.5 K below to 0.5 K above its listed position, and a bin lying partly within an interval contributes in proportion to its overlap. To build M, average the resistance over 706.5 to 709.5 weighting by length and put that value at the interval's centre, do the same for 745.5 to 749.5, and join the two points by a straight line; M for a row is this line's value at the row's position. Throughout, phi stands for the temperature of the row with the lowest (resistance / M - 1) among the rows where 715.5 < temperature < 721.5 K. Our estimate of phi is 716 K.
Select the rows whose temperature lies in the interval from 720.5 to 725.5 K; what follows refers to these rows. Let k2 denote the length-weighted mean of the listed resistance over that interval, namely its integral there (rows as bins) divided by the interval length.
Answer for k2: 138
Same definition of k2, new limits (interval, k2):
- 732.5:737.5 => 136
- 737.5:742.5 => 107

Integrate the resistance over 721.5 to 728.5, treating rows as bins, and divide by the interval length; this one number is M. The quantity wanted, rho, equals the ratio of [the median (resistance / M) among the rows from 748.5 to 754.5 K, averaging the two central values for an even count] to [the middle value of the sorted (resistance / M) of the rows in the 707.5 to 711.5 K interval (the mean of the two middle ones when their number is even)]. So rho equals 0.47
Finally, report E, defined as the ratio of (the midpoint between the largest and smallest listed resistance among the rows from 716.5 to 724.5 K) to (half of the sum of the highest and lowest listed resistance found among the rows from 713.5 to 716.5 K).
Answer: 1.00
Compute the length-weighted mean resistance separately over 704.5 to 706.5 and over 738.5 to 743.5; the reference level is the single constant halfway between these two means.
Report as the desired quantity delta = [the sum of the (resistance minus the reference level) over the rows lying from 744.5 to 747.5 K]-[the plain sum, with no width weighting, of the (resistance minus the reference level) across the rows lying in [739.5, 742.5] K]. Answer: -133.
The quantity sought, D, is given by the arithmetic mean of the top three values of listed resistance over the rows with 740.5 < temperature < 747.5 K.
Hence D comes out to 89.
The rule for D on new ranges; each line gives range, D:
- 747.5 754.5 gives 78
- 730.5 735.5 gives 143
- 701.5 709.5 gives 142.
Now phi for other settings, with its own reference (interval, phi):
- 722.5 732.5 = 723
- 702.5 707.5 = 703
